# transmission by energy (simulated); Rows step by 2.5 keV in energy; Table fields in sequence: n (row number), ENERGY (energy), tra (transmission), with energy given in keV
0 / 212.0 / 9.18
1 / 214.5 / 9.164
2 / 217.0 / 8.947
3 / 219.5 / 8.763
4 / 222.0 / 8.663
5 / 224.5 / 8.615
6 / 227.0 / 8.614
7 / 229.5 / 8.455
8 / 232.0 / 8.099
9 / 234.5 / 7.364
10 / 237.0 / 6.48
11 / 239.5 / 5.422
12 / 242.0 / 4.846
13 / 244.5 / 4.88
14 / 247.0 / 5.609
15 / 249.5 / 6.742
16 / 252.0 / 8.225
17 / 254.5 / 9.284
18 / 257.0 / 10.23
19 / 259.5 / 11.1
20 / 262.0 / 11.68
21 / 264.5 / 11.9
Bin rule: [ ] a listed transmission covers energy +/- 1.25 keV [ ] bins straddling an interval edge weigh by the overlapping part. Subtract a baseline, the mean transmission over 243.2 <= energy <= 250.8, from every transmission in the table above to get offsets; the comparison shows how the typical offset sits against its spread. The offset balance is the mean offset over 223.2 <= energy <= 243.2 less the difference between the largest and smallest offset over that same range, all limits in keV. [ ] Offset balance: -2.3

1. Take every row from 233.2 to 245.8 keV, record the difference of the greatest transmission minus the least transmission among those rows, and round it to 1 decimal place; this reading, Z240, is 2.5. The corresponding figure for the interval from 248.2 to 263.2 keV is 4.9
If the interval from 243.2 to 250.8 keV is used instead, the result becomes 1.9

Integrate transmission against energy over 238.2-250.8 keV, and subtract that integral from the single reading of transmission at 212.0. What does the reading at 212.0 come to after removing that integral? -60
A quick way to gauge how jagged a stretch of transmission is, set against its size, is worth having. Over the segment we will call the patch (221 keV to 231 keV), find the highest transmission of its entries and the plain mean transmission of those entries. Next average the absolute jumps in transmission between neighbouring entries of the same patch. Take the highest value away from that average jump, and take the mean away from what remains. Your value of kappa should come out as -17.2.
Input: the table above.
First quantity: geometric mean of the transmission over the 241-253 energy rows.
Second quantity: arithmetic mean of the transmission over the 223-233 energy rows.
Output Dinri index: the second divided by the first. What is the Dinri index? 1.4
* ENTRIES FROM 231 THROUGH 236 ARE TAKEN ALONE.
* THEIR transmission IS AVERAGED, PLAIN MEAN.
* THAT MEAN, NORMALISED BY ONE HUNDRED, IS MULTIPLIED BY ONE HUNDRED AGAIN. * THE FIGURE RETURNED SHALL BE 7.7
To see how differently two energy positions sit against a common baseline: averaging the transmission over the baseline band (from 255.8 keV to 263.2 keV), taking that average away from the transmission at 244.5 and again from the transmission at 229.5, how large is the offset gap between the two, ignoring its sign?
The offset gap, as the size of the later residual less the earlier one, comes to 3.6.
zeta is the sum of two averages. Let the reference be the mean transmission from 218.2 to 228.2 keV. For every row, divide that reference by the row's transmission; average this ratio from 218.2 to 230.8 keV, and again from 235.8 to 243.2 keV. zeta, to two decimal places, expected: 2.58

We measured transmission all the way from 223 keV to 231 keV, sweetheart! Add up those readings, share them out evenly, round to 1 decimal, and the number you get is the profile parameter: 8.6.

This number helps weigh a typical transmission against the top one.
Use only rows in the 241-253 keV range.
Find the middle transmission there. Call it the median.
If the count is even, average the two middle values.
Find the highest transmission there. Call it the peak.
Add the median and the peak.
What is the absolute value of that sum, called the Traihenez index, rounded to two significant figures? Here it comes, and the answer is 14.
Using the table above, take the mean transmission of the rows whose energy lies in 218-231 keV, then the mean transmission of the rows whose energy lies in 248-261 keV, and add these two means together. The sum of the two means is 17.7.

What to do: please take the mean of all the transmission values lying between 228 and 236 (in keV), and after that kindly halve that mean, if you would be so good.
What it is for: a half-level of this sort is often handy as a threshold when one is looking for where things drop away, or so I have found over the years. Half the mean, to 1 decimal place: 4.0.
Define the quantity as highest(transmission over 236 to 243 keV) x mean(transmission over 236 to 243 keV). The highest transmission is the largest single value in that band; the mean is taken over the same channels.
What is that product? 36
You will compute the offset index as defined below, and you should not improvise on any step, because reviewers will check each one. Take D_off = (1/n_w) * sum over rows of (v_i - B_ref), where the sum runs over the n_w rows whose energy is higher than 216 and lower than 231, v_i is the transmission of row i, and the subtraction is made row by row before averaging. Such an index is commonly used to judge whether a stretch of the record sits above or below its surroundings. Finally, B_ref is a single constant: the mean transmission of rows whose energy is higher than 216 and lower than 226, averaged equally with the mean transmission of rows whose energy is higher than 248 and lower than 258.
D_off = 0.0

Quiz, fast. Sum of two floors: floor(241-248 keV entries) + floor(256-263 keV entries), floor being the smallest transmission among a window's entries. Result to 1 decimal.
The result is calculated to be 15.1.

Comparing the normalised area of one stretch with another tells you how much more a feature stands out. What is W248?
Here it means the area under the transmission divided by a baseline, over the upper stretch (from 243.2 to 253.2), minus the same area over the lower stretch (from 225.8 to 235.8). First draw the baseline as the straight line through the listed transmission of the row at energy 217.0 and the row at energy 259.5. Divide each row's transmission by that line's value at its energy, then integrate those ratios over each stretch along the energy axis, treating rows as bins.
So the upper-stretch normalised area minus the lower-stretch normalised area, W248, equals -2.4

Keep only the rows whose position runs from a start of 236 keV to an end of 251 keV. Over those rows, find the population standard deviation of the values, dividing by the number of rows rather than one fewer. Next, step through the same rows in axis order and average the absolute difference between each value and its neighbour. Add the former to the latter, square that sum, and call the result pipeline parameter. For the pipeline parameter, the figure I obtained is 2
